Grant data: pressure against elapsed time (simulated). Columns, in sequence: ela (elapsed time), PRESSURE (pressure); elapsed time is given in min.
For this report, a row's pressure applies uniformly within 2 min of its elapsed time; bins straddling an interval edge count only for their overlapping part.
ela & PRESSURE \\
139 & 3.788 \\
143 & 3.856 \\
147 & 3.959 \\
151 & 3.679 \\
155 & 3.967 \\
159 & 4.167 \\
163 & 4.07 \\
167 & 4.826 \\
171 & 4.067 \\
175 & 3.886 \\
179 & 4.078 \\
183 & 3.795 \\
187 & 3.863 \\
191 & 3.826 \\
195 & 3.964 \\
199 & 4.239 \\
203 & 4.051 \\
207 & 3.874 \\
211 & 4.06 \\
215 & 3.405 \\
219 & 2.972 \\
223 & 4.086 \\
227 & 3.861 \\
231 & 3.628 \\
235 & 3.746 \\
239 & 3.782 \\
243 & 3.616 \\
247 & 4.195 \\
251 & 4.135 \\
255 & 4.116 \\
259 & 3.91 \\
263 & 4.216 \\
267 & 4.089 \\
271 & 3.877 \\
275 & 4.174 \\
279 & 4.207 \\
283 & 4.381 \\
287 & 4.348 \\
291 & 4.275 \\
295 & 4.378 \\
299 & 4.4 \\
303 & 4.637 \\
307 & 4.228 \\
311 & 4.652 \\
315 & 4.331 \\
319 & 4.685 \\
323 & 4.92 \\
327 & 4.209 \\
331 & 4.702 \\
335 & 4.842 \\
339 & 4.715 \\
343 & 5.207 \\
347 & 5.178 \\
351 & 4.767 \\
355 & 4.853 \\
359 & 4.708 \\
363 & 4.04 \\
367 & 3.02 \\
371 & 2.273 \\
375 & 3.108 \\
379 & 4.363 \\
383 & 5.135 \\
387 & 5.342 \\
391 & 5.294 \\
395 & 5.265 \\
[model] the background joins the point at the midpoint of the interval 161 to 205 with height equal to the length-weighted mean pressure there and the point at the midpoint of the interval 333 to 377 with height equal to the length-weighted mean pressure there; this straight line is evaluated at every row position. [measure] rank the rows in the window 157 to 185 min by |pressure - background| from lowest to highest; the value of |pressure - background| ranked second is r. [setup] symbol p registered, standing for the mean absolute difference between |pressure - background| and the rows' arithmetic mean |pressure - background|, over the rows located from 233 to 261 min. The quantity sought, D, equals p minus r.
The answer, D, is 0.14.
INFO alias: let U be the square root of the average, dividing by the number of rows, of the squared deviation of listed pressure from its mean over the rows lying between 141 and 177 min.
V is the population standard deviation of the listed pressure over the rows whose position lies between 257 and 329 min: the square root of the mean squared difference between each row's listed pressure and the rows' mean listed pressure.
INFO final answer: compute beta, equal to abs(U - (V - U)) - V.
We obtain 0.1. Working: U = 0.30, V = 0.26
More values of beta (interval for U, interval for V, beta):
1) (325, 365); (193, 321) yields 0.0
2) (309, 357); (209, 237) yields -0.2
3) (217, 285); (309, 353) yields 0.1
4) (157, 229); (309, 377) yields -0.7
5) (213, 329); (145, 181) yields 0.2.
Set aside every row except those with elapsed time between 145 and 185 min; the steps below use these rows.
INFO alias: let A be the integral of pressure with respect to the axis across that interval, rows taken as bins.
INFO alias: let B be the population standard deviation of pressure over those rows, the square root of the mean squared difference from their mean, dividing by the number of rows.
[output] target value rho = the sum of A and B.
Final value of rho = 162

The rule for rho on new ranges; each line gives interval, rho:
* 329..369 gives 185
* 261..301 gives 170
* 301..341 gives 184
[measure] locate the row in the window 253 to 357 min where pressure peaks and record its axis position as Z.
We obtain 343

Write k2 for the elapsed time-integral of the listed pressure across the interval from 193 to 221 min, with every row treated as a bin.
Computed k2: 106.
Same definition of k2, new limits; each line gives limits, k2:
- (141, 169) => 114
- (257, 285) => 115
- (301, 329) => 127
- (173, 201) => 111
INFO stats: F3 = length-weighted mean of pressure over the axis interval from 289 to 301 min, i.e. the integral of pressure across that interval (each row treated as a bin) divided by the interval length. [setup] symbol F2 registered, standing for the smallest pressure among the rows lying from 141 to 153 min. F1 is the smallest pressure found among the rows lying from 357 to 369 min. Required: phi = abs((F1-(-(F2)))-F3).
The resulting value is 2.3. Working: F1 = 3.02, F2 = 3.679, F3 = 4.4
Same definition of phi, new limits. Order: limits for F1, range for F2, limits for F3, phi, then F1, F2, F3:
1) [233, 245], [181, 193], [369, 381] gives 4.2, 3.616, 3.795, 3.2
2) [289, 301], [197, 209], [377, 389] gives 3.2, 4.275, 3.874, 4.9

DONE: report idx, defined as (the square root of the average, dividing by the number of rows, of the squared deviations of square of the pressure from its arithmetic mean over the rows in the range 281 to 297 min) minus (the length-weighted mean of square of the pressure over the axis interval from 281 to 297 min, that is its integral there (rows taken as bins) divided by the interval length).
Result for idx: -19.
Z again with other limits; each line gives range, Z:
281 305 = 303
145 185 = 167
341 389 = 387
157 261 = 167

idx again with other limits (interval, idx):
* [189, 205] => -15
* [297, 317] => -18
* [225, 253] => -13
